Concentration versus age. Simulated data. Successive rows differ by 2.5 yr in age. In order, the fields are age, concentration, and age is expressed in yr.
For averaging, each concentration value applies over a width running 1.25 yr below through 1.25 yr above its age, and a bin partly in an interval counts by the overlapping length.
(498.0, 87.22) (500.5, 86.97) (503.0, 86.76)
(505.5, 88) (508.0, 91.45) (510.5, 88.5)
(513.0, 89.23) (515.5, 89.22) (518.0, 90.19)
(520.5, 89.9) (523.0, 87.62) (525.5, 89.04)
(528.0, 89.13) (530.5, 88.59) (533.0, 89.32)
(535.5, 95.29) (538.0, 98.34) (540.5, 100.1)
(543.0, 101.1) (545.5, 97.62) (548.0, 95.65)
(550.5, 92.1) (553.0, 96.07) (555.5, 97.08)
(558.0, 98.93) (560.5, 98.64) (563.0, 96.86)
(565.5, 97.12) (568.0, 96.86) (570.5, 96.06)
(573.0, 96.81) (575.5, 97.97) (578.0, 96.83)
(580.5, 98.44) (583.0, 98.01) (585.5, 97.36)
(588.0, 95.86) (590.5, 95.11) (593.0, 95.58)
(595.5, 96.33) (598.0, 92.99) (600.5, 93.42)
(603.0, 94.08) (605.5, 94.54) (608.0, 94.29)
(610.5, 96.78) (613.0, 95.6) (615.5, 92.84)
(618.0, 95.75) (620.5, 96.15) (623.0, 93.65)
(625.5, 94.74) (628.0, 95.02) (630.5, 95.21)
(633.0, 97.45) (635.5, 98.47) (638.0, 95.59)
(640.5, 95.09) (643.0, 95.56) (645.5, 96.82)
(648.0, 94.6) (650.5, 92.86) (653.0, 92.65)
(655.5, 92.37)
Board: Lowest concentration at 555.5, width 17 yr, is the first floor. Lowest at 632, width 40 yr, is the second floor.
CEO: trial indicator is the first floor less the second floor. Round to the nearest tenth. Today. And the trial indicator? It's -0.7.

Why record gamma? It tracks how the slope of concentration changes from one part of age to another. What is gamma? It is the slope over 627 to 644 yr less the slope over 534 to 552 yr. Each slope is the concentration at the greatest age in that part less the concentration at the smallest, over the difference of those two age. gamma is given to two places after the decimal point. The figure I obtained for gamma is 0.25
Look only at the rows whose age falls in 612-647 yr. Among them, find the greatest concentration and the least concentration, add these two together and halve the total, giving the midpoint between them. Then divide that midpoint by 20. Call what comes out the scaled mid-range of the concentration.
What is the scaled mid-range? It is 4.78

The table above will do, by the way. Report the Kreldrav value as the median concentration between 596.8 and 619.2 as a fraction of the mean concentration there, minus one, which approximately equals -0.0020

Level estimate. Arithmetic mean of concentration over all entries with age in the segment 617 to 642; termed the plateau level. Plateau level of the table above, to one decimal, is 95.7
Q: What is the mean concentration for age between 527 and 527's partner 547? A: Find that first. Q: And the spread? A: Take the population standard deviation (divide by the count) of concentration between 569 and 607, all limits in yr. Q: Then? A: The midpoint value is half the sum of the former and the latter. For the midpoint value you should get 48.3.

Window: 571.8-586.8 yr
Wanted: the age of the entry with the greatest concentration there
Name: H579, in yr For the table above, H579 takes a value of 580.5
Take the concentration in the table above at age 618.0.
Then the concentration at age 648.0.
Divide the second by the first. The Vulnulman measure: 0.99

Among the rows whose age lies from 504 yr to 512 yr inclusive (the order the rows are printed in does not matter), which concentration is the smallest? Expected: 88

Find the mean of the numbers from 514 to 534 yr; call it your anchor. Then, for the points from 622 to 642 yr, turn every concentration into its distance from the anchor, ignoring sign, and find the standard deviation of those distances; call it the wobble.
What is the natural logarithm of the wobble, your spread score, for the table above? 0.4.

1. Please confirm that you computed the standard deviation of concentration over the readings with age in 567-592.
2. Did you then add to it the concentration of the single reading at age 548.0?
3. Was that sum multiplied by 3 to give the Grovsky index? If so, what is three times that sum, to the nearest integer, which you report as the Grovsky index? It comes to 290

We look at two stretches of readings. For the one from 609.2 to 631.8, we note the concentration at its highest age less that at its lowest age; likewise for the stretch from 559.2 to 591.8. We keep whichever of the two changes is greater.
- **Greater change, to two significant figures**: -1.6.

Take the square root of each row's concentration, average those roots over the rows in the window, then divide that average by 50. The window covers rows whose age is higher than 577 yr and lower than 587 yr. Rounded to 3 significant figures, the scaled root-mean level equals 0.198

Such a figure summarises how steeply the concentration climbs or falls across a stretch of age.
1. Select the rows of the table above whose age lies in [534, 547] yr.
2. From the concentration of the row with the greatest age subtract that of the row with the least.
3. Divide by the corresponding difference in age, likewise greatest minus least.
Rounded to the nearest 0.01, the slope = 0.23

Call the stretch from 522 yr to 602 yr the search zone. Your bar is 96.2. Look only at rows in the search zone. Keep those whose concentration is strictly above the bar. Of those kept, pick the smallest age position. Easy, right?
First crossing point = 538.0 yr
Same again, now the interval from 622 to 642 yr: 633.0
